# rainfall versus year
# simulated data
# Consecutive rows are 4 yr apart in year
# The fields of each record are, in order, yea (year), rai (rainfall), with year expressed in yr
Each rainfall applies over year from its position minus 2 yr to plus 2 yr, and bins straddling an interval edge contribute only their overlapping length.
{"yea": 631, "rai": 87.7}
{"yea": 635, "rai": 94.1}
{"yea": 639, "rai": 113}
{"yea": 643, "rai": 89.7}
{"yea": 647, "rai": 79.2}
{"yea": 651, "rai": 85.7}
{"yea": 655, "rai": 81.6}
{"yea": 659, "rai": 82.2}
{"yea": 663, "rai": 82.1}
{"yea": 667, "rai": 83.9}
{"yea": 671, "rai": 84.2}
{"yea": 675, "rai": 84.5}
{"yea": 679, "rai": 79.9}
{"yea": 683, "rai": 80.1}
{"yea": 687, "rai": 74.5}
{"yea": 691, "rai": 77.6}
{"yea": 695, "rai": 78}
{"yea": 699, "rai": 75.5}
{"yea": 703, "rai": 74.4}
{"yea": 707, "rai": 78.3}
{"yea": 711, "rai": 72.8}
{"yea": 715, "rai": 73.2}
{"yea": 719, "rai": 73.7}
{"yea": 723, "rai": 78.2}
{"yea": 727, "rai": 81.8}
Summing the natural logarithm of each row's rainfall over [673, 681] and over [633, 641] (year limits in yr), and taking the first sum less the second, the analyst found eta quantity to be -0.45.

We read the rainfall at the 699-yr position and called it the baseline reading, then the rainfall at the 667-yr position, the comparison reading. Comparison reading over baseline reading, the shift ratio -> 1.11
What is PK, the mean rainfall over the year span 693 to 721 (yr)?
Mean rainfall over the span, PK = 75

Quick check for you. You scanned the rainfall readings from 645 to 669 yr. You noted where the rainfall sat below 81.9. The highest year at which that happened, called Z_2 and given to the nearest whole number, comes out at 655 yr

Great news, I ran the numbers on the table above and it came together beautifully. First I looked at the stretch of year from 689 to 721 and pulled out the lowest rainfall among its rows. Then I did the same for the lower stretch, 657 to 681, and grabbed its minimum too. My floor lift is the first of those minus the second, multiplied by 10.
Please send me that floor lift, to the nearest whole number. -71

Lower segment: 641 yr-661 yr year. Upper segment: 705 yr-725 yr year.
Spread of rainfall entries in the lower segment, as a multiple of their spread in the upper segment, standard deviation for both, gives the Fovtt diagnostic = 1.5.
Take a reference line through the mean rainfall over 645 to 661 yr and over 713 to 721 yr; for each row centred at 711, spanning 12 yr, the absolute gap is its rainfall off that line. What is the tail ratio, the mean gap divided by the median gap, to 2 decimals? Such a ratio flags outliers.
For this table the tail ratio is 1.24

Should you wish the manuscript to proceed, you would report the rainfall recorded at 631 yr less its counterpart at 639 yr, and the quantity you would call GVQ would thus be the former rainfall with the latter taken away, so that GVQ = -25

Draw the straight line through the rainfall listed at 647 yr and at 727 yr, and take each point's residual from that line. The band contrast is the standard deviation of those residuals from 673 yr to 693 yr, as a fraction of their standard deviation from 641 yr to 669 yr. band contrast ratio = 1.1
